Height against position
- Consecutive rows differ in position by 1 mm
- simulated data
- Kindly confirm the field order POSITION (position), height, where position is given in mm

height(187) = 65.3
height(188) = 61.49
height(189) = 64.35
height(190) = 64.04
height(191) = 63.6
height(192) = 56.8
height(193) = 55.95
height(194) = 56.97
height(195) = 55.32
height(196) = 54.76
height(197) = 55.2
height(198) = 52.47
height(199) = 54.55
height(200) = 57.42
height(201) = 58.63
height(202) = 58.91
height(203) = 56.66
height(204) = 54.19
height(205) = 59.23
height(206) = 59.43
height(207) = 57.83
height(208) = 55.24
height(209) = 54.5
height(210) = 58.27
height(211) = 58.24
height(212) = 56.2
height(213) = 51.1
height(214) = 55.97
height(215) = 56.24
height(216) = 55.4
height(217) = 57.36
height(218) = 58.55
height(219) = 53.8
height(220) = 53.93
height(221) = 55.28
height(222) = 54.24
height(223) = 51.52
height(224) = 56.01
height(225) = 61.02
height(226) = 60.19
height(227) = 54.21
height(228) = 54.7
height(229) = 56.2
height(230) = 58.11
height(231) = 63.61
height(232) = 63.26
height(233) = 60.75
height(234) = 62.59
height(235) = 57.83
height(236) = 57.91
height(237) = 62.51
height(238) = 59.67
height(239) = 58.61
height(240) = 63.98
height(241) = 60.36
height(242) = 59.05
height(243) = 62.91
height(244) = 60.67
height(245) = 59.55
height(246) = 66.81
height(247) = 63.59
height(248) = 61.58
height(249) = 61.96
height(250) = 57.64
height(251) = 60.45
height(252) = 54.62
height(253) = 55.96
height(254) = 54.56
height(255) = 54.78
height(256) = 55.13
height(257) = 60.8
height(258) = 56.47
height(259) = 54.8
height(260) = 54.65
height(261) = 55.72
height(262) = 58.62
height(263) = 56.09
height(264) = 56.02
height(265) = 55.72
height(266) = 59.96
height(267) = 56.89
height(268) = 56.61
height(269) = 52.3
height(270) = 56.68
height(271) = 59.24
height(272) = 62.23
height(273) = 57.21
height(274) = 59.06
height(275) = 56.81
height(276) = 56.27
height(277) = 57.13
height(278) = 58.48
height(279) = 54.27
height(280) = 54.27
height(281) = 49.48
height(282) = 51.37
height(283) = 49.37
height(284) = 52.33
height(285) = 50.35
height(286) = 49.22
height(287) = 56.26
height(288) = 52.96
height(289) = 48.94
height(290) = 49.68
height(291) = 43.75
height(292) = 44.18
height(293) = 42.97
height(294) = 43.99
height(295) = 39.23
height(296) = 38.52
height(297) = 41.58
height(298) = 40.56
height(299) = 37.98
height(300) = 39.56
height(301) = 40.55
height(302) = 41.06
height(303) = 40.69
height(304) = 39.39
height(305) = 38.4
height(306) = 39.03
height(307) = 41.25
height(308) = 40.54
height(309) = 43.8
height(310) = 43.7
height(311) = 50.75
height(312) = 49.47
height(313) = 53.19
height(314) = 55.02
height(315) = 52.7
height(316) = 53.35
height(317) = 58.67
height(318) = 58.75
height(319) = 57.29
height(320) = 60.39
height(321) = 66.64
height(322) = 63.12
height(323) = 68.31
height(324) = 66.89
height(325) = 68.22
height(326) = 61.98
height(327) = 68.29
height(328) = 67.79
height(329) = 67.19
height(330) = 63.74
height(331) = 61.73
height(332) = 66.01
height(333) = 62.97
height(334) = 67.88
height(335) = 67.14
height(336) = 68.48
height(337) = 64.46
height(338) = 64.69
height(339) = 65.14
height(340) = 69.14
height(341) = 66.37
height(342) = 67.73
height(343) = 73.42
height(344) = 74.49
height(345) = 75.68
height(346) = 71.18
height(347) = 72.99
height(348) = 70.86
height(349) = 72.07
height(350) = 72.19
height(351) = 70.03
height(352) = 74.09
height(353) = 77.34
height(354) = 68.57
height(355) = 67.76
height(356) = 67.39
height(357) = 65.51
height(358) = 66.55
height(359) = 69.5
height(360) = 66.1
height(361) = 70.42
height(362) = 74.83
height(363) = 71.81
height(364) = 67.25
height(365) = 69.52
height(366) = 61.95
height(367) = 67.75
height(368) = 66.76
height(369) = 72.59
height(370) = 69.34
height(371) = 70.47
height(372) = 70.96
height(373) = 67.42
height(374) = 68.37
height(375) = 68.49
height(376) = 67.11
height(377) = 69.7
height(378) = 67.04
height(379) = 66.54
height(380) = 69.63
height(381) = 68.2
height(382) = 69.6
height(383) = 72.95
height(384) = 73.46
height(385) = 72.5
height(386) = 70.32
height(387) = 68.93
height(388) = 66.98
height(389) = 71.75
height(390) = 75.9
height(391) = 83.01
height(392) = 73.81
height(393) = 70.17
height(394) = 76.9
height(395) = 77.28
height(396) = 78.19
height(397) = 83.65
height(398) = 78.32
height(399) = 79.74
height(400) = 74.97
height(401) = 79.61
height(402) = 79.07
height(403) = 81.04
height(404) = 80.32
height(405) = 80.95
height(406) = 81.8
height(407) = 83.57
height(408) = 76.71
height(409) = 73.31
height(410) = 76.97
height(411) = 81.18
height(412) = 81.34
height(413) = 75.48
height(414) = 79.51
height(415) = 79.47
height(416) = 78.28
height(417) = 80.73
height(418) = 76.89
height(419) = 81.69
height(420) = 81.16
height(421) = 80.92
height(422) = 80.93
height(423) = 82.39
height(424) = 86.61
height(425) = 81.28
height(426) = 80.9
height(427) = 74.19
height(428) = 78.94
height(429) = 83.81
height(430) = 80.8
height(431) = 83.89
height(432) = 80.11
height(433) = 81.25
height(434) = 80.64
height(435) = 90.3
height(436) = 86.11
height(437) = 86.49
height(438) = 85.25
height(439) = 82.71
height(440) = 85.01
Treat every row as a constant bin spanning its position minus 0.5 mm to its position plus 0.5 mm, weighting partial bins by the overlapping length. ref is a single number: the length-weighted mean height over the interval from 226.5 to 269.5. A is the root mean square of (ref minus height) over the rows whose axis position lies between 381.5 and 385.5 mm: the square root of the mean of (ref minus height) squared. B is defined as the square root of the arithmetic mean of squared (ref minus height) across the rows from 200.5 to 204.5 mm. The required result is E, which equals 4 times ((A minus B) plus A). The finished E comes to 100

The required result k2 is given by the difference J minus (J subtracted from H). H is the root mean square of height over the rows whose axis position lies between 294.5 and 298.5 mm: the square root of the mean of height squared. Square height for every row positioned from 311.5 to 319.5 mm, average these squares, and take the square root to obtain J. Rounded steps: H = 40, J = 55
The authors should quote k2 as 70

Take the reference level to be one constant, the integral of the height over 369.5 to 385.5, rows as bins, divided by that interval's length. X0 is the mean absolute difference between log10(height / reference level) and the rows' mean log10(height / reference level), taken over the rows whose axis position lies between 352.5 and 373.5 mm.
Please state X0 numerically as 0.016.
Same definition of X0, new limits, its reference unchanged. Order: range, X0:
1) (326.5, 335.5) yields 0.014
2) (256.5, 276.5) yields 0.013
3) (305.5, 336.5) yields 0.062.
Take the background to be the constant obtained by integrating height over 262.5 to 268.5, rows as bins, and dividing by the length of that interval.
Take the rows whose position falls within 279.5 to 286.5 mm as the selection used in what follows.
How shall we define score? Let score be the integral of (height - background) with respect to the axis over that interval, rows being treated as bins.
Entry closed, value -42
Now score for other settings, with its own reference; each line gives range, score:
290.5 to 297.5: -104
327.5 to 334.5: 59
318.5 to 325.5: 53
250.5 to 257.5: -2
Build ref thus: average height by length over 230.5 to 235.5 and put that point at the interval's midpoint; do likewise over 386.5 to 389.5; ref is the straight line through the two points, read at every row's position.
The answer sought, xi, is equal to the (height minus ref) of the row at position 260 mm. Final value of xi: -8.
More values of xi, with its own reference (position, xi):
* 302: -24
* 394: 7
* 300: -25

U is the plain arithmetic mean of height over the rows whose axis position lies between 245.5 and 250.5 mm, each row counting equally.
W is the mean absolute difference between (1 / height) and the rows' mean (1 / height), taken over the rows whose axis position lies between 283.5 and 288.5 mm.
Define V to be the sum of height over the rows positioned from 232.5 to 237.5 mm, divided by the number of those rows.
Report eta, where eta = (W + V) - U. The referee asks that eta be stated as -2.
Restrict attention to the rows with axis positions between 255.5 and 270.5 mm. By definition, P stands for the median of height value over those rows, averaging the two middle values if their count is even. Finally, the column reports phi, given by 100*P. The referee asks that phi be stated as 5609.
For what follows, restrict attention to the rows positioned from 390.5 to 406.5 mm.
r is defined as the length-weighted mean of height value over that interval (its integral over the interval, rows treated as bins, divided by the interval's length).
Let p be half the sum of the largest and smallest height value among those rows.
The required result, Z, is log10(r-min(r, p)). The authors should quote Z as 0.25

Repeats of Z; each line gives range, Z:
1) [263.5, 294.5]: -0.12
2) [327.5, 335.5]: -0.12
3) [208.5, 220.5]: -0.01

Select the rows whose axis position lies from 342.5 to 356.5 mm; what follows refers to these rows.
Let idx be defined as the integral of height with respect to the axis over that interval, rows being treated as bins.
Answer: 1008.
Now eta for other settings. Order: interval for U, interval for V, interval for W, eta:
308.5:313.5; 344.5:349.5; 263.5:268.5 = 24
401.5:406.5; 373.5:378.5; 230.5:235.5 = -12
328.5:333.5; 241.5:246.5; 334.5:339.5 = -3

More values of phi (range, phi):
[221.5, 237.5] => 5801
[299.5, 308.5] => 4054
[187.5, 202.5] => 5697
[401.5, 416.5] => 7951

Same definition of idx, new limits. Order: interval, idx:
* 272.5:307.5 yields 1656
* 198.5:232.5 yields 1930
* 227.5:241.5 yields 840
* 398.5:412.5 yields 1111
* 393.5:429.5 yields 2868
